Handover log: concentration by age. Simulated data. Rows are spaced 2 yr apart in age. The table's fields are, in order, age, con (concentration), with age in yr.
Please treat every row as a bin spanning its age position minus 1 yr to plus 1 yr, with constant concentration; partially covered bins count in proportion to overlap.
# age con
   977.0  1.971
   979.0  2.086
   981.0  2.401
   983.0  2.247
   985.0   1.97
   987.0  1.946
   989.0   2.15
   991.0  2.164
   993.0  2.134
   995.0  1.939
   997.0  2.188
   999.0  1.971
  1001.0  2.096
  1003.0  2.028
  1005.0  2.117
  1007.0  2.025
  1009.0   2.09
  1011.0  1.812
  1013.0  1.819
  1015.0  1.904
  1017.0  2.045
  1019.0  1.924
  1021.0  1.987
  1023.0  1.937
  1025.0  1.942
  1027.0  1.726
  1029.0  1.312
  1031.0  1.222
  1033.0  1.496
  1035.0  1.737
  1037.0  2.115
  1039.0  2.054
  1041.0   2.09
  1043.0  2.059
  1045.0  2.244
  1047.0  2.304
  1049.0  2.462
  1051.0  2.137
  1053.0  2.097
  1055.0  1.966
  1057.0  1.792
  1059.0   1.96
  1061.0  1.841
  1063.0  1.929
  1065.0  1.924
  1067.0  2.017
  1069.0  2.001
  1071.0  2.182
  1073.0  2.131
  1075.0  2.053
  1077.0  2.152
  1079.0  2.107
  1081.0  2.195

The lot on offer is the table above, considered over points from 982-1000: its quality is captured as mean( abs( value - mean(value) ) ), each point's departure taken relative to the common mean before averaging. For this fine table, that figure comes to 0.11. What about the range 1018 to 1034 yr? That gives 0.26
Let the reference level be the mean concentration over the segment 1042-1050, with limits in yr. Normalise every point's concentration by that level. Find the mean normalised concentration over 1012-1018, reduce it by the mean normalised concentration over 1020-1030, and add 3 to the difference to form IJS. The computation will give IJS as 3.063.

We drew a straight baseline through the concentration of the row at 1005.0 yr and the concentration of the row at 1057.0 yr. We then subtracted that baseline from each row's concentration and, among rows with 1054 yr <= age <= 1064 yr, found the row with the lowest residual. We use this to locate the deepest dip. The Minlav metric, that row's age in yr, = 1057.0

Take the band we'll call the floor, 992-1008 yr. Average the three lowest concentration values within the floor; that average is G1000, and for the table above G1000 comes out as 1.98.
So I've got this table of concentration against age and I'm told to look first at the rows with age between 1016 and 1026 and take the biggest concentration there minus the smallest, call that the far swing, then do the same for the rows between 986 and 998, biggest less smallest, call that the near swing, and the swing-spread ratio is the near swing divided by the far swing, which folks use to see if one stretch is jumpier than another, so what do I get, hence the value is 2.1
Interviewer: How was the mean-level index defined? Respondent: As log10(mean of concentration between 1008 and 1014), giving 0.28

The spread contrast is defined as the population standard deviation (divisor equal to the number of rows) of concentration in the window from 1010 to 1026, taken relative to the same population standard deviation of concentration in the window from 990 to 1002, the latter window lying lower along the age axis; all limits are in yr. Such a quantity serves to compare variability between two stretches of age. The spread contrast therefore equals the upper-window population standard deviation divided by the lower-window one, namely 0.78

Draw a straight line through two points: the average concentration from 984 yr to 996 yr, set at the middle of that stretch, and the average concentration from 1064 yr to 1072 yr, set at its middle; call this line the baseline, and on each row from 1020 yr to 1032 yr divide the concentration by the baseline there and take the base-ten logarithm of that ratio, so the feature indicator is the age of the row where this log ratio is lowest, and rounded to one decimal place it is 1031.0 yr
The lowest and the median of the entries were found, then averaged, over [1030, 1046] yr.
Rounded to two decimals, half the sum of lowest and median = 1.64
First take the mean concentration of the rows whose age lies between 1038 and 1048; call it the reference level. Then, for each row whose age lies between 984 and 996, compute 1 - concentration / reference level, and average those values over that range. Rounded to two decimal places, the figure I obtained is 0.05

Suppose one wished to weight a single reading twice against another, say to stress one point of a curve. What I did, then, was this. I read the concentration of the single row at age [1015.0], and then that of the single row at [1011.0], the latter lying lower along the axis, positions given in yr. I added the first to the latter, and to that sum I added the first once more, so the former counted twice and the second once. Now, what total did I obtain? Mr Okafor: 5.6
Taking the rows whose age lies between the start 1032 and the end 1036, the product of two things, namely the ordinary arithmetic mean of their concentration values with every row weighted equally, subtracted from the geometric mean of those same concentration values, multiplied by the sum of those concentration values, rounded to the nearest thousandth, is -0.015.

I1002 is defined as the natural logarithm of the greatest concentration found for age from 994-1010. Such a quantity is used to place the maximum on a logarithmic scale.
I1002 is 0.783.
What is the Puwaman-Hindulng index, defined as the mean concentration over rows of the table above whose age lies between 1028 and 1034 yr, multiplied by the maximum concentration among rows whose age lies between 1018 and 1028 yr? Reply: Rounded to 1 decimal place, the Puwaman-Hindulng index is 2.7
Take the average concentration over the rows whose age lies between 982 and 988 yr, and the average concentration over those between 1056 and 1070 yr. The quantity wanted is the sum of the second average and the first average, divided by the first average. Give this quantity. 1.94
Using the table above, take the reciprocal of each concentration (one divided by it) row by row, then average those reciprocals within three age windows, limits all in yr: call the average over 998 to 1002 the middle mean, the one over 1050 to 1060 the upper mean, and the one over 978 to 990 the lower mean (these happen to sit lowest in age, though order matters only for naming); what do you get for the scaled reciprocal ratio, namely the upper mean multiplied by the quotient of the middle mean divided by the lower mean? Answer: 0.53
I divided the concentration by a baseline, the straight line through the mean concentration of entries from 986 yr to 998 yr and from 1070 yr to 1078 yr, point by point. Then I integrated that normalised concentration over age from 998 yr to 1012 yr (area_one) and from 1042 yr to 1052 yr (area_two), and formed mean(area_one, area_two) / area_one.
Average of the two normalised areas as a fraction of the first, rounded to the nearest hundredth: 0.89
